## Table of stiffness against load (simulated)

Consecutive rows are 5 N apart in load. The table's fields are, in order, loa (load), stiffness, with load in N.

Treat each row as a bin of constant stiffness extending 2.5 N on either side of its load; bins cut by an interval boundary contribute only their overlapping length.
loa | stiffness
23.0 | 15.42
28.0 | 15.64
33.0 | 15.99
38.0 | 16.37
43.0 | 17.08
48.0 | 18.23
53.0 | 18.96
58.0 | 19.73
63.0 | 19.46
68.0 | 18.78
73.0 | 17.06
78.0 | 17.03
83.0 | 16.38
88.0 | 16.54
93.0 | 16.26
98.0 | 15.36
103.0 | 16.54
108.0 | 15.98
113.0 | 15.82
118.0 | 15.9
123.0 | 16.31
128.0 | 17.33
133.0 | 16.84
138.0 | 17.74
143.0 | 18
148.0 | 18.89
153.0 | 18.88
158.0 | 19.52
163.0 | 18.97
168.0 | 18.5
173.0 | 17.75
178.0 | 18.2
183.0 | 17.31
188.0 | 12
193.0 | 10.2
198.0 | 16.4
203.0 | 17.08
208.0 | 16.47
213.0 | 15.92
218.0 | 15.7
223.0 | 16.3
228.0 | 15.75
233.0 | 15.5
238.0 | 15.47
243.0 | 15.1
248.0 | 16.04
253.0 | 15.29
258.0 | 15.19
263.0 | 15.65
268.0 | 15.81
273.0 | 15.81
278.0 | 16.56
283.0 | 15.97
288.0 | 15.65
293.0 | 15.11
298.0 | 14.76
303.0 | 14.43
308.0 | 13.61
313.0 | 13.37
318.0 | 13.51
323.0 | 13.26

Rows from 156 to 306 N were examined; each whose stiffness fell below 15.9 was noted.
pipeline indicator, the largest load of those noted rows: 303.0 N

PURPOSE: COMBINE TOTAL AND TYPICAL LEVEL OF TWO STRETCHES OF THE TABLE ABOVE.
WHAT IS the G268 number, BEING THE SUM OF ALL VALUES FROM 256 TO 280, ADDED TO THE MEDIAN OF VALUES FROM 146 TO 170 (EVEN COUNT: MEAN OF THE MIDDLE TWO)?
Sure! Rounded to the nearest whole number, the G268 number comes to 98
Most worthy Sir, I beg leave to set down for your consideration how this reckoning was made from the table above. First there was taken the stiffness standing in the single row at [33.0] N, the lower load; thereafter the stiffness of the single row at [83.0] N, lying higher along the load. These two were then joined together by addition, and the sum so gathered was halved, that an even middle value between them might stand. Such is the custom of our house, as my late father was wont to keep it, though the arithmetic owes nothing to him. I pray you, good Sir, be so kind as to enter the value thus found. 16.2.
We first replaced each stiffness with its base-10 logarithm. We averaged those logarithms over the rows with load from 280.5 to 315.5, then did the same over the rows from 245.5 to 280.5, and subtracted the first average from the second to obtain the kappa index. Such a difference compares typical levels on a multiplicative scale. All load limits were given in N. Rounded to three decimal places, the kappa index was 0.031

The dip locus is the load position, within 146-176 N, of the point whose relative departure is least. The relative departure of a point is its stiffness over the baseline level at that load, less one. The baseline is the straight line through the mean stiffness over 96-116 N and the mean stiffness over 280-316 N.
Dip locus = 173.0 N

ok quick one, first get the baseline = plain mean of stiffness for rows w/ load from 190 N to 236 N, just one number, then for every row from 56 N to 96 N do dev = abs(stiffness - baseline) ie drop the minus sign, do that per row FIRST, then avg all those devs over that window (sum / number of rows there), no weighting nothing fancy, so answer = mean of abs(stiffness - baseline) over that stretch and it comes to 2.2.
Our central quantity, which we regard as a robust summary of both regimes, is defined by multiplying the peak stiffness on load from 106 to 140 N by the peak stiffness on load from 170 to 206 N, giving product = 323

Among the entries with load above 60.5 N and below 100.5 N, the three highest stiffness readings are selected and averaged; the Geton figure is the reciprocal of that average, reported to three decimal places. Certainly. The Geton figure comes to 0.054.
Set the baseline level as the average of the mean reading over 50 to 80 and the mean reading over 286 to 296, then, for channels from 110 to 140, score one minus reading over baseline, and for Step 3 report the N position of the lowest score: 138.0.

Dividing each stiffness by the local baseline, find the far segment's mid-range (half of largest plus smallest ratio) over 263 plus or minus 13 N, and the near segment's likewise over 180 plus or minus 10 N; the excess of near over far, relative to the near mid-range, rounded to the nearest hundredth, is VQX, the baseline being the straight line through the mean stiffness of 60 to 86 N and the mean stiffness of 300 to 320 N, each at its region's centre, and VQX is -0.13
